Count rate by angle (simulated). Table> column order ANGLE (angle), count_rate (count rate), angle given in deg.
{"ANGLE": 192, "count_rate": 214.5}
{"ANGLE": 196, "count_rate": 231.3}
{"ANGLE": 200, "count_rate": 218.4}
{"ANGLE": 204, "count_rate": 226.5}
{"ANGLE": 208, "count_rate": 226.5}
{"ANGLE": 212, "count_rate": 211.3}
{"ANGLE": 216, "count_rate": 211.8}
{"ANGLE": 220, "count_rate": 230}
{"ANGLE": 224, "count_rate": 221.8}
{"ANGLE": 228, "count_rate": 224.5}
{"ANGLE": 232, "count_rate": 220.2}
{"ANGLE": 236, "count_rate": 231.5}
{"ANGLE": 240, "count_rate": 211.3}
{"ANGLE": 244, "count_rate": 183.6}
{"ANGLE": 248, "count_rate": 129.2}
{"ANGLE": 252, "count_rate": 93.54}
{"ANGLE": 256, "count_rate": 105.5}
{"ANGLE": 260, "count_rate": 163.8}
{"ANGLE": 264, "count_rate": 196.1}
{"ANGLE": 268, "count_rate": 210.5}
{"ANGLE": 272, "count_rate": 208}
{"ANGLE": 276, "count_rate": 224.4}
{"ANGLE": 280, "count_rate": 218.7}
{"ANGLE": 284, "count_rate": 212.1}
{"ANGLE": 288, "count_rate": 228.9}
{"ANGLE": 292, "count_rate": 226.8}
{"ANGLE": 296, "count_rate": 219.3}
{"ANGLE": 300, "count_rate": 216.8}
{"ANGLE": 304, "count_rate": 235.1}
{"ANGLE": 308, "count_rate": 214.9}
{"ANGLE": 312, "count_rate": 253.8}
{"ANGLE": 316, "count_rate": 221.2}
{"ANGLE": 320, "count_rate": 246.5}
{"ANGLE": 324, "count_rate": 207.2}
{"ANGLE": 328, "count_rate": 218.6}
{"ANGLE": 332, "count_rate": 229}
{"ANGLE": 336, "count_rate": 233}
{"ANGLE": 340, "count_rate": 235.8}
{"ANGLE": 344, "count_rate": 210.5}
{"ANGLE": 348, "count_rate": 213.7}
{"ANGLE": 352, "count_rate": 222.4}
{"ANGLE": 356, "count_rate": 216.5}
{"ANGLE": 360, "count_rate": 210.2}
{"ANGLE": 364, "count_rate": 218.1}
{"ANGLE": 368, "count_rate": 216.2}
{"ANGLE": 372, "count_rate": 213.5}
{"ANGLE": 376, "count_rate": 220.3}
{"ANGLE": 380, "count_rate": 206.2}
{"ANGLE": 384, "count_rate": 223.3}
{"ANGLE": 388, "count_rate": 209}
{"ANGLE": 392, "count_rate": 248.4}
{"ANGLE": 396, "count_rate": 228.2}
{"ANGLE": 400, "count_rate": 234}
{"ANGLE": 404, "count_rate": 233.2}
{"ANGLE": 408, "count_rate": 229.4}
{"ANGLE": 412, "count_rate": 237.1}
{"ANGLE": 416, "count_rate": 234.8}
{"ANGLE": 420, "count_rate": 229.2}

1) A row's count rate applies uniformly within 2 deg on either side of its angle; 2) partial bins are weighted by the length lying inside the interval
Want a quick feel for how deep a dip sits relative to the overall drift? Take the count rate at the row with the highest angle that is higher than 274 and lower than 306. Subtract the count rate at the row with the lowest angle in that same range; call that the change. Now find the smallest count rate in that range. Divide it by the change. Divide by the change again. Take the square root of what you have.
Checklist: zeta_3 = 1.4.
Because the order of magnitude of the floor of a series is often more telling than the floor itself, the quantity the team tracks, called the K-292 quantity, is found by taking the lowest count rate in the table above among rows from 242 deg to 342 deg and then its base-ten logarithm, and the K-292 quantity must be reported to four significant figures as 1.971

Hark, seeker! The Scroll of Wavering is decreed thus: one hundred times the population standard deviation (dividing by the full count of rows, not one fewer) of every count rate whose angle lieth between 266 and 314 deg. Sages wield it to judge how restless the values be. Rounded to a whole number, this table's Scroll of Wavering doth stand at 1218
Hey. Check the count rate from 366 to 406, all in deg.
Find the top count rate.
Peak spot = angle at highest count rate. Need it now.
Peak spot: 392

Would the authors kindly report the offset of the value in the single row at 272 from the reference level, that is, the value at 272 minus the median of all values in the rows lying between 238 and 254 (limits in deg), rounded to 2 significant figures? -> 52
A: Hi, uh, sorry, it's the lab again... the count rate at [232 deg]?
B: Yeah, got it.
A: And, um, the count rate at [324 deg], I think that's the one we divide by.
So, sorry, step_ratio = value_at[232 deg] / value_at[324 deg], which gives 1.06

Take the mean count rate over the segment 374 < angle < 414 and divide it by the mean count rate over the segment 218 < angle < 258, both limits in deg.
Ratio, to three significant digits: 1.23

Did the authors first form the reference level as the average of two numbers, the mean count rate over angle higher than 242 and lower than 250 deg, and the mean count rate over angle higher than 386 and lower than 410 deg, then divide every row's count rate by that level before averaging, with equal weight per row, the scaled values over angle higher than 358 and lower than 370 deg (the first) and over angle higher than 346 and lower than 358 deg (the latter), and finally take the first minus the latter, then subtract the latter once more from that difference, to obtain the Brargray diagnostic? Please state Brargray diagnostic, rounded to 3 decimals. -1.139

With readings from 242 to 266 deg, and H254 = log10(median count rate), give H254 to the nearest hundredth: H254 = 2.17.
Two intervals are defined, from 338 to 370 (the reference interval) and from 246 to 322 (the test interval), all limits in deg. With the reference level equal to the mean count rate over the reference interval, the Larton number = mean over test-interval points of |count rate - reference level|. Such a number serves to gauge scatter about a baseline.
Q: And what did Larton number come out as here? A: 29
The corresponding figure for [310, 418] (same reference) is 11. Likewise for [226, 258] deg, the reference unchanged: 49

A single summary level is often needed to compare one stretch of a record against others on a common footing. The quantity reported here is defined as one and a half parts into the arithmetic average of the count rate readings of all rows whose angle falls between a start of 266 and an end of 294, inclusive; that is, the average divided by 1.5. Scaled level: 146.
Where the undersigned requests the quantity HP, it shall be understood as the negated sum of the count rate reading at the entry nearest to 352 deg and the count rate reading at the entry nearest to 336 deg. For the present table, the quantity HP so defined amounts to -455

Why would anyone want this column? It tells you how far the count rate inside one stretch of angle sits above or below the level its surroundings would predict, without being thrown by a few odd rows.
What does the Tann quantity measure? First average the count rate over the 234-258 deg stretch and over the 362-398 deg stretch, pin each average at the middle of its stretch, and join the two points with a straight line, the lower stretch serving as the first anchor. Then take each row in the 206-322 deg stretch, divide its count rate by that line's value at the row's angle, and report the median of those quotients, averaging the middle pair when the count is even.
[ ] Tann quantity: 1.26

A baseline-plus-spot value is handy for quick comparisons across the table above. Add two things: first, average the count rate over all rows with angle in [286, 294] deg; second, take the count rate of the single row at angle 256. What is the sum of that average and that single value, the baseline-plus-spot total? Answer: 333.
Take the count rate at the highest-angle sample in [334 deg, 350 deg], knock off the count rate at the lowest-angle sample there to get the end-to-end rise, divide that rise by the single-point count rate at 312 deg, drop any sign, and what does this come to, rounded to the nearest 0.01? 0.08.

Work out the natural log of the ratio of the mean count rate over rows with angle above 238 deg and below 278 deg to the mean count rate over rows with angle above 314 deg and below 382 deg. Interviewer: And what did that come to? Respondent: -0.24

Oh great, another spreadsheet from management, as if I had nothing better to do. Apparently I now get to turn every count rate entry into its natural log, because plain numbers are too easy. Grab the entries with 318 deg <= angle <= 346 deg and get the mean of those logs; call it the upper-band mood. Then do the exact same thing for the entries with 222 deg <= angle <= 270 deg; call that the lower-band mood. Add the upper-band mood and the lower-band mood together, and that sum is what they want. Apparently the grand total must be 10.6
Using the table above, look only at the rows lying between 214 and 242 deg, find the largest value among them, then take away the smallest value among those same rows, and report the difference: 20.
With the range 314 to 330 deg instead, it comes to 39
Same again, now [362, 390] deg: 17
